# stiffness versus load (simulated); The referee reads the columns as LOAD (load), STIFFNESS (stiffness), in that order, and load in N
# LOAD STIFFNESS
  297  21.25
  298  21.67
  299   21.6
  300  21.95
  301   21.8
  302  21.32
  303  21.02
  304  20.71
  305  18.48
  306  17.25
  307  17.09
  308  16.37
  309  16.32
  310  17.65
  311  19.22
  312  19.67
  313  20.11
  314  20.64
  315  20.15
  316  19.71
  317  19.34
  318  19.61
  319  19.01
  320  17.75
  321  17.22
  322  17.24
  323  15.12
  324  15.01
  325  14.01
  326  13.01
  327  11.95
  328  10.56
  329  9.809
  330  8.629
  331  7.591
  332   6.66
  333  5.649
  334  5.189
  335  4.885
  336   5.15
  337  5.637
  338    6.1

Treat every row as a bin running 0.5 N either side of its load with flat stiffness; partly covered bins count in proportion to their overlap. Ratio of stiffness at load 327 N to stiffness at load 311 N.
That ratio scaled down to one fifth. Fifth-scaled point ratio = 0.12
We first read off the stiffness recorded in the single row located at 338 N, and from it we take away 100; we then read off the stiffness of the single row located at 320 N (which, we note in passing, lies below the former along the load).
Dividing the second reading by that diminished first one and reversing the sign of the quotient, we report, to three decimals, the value 0.189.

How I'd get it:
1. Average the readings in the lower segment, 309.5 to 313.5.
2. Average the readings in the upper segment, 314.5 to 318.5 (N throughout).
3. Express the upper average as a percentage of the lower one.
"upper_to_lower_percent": 103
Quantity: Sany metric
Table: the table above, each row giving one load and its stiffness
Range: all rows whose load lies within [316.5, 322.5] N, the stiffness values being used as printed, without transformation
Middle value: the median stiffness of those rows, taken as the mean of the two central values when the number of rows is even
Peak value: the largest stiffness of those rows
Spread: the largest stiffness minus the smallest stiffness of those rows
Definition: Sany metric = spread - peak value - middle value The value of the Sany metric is -36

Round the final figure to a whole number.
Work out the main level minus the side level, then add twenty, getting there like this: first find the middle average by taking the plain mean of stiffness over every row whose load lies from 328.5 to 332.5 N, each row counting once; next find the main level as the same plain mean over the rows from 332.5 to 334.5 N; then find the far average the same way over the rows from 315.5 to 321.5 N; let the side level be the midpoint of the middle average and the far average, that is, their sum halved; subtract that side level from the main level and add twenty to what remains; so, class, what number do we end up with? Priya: 12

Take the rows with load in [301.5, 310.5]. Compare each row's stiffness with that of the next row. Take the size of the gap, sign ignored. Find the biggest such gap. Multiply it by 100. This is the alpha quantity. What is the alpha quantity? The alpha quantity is 223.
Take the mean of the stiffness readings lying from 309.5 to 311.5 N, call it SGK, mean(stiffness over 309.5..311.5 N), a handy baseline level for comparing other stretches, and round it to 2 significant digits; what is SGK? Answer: 18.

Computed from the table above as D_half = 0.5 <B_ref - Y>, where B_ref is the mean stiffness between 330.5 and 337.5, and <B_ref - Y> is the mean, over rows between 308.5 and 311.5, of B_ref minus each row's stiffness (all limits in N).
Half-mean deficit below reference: -6.0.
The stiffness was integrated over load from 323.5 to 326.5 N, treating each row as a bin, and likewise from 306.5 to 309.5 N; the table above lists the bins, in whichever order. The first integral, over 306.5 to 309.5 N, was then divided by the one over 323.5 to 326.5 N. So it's 1.2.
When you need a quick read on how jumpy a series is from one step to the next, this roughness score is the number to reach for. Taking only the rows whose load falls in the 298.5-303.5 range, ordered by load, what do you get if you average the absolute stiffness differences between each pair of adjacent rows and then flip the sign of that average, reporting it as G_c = -0.32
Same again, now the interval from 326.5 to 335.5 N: -0.88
